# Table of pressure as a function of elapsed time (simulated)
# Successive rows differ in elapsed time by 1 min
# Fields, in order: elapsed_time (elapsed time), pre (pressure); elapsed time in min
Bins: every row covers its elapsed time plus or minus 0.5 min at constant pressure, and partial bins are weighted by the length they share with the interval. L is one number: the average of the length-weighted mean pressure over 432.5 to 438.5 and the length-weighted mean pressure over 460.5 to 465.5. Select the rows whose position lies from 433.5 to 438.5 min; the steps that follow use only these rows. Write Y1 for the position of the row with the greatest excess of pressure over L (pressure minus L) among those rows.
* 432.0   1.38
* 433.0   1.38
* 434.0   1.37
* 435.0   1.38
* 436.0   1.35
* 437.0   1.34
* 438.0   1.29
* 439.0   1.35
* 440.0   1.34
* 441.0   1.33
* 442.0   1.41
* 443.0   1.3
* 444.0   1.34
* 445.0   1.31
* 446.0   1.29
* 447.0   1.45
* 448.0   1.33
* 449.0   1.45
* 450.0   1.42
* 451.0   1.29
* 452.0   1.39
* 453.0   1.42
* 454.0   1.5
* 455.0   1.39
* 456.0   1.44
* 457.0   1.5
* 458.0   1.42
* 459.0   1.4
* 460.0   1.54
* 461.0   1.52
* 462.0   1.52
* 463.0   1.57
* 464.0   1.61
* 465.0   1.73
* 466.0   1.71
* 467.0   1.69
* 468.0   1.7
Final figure 435.0 min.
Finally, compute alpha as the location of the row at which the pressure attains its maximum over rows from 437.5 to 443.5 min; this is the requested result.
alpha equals 442.0 min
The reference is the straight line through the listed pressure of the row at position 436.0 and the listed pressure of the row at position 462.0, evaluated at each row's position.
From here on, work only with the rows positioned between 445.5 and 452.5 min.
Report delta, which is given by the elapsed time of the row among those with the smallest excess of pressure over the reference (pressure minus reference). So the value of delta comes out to 451.0 min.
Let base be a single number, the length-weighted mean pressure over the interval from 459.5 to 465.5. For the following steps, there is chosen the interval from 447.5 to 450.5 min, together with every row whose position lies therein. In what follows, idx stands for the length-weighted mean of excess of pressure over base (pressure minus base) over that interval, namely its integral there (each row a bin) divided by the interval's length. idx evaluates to -0.18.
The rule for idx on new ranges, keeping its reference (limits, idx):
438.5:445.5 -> -0.24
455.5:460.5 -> -0.12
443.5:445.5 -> -0.26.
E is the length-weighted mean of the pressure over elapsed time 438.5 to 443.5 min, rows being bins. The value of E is 1.35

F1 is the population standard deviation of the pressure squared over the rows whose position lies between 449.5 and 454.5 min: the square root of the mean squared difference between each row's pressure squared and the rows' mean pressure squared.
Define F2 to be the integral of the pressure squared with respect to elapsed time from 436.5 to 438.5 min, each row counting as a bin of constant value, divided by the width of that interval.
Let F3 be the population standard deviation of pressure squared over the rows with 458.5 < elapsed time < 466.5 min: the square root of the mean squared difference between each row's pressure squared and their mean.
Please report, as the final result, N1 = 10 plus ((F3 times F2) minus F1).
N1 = 10.36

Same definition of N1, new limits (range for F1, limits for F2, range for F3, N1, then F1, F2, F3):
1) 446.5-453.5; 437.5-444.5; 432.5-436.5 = 9.90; 0.16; 1.79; 0.033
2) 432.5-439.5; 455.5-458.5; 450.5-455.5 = 10.32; 0.08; 2.11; 0.188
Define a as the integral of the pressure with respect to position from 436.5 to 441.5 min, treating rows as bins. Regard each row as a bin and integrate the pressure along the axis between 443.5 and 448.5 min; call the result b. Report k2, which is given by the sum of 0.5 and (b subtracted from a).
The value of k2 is 0.4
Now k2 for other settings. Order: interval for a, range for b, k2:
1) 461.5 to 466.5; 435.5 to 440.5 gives 2.0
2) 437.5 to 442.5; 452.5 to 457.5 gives 0.0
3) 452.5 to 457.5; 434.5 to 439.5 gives 1.0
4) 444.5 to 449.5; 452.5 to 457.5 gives 0.1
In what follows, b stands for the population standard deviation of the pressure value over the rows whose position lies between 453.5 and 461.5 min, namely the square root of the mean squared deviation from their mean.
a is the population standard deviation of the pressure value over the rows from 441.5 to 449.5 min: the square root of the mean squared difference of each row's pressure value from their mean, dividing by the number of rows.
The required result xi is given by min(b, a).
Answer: 0.054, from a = 0.062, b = 0.054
